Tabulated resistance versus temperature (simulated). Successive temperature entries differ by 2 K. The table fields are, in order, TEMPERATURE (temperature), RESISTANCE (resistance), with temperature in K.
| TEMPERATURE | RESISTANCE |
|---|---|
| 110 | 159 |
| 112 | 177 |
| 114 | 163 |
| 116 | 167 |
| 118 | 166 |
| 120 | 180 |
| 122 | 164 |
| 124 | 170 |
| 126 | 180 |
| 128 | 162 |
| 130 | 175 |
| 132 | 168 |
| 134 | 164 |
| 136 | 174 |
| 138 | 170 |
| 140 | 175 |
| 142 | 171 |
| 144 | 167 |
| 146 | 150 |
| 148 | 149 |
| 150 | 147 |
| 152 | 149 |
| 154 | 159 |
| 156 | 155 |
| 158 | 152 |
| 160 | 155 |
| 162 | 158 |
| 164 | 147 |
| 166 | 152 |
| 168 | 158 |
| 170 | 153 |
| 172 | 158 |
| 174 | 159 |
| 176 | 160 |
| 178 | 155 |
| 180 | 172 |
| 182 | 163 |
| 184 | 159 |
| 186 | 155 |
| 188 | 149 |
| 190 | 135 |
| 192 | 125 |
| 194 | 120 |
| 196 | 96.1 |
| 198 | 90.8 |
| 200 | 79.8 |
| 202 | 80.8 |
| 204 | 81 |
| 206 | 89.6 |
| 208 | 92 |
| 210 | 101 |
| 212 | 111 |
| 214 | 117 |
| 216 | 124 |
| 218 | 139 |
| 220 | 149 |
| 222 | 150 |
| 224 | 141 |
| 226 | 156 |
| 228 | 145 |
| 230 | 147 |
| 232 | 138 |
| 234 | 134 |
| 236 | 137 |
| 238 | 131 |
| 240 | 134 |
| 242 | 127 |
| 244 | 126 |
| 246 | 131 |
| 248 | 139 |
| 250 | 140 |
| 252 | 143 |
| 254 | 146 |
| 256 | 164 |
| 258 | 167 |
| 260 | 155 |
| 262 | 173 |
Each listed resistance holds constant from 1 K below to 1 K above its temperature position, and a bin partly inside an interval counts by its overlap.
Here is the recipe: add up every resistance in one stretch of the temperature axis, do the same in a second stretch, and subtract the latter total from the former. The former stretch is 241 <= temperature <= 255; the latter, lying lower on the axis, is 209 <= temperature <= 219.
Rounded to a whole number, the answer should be 360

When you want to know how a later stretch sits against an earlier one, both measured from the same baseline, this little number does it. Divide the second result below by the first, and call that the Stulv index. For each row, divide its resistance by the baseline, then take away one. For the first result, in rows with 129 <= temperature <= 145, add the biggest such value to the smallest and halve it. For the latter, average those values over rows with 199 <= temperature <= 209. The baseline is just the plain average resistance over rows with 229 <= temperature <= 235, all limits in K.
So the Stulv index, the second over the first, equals -1.8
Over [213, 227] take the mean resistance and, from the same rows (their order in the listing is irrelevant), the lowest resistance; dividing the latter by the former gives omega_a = 0.839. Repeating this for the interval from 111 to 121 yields 0.955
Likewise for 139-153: 0.929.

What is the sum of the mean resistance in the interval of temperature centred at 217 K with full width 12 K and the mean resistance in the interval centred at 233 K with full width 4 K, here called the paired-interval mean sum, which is 268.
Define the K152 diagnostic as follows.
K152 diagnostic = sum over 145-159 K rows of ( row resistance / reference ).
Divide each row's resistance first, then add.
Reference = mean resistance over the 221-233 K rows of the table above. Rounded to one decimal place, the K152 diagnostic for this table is 7.3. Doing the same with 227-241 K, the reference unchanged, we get 6.6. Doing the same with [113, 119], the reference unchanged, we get 3.4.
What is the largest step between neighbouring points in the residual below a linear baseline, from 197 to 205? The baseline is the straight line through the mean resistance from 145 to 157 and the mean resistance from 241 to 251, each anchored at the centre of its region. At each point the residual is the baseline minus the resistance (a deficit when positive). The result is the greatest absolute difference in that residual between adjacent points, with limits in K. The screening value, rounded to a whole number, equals 11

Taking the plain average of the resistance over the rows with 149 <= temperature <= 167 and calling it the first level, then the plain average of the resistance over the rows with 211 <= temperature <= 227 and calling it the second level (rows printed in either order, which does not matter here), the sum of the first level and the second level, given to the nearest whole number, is 289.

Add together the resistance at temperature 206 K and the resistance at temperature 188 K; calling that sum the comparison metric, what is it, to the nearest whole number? 239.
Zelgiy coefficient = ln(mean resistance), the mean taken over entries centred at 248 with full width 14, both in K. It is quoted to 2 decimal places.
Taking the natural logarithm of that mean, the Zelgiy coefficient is 4.91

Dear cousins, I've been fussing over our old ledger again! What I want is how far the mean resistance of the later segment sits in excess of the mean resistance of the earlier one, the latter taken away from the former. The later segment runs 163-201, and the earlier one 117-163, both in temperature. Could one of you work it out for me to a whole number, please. -22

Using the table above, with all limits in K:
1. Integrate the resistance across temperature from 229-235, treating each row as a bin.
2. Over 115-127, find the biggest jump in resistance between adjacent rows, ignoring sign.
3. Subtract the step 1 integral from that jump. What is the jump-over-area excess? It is -822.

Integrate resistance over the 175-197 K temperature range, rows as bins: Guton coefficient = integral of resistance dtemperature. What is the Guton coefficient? 3178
